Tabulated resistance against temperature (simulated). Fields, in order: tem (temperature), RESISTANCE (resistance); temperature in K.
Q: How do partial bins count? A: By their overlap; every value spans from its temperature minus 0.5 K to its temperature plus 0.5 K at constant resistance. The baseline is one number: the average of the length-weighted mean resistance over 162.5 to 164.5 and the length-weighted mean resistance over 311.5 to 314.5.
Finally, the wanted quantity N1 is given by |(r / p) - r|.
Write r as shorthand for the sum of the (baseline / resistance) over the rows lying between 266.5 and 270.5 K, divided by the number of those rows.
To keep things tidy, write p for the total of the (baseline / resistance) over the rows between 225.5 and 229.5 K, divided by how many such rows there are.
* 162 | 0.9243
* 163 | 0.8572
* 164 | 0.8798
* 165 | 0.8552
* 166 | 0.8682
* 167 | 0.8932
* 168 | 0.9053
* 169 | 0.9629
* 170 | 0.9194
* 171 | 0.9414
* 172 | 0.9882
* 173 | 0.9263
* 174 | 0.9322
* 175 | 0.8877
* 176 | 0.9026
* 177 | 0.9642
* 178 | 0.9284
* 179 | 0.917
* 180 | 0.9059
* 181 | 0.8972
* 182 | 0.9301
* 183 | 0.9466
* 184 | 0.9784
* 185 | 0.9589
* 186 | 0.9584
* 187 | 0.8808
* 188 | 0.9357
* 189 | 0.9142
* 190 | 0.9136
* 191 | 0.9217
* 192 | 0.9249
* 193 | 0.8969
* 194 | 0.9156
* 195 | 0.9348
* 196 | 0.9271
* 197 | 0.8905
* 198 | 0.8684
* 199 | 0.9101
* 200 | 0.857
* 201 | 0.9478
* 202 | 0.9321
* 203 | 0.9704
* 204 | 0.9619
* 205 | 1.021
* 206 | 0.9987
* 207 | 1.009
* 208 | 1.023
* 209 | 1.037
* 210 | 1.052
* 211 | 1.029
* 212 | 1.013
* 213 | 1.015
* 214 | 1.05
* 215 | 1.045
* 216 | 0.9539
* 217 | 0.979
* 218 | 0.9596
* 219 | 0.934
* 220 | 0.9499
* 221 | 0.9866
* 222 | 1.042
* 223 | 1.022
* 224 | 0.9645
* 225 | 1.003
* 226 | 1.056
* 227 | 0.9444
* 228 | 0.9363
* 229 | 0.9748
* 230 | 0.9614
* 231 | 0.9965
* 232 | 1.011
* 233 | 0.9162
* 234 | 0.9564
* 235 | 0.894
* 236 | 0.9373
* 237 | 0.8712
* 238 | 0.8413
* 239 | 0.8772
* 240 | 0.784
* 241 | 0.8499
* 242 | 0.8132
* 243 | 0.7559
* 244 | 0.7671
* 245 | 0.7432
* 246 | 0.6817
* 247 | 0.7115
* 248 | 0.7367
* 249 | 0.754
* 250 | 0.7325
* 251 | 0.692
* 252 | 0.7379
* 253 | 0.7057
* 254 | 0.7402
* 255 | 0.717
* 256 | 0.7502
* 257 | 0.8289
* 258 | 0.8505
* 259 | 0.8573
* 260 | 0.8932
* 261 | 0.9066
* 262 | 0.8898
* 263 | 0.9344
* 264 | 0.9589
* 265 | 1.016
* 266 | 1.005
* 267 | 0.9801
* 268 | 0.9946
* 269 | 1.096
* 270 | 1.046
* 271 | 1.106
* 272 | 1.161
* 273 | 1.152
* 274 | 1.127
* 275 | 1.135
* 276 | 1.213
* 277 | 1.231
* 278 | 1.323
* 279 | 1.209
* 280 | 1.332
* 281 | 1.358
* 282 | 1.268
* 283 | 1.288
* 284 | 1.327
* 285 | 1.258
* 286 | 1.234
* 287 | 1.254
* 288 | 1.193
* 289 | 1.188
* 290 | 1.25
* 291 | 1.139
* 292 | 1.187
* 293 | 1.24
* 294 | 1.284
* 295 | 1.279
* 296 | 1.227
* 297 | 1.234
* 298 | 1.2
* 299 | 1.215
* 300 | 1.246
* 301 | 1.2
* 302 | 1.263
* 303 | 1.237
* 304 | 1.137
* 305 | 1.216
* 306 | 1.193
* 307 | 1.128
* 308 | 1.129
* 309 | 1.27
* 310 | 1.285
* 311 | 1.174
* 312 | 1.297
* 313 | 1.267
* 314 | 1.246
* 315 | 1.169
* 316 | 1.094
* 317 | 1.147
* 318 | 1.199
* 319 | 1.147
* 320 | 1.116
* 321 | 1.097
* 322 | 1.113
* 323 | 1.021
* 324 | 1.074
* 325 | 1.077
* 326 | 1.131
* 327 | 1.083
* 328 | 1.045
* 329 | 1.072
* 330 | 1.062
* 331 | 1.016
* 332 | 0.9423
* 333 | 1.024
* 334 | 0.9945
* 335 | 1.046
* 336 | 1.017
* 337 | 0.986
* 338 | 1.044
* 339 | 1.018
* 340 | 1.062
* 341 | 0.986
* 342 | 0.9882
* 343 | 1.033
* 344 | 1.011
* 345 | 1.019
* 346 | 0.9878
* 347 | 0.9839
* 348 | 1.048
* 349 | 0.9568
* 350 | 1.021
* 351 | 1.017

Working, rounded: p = 1.10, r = 1.04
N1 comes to 0.091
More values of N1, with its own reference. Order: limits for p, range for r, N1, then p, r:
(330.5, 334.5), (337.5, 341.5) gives 0.074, 1.08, 1.04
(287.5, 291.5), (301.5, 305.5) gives 0.101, 0.90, 0.88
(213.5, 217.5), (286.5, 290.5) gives 0.052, 1.06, 0.88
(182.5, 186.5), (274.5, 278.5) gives 0.089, 1.11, 0.88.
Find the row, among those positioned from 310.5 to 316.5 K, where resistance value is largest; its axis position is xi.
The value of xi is 312 K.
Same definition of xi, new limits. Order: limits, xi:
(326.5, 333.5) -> 327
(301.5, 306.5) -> 302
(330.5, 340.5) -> 340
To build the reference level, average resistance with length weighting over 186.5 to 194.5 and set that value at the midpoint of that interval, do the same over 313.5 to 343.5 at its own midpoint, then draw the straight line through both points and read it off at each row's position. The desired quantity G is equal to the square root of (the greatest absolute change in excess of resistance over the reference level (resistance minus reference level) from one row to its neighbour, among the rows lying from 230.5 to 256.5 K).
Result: 0.31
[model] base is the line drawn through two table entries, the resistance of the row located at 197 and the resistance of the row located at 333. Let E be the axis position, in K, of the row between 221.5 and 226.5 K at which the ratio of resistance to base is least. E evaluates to 224 K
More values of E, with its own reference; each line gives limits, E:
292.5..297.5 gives 296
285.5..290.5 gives 289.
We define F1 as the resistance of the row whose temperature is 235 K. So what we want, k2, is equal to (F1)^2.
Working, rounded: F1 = 0.894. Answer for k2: 0.80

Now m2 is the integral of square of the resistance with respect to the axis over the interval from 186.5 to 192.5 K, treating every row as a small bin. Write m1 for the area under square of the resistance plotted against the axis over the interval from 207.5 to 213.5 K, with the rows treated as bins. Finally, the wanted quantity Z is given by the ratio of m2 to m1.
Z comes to 0.79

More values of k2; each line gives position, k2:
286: 1.52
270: 1.09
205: 1.04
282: 1.61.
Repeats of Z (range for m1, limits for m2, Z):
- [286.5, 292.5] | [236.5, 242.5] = 0.49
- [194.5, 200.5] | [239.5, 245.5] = 0.77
